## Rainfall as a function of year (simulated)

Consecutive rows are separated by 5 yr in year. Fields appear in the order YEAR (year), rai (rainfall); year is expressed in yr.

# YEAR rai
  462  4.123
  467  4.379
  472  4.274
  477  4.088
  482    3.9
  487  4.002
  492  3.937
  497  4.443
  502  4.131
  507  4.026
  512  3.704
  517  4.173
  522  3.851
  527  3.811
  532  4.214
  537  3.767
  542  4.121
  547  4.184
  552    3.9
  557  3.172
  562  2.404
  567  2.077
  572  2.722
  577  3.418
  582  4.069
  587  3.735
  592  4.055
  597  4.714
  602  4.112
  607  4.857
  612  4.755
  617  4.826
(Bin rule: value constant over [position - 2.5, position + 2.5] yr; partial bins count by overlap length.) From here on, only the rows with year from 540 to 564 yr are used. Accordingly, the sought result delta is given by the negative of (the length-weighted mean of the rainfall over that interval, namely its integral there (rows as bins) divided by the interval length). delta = -3.6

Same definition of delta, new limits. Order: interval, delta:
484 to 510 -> -4.1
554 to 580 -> -2.8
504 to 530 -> -3.9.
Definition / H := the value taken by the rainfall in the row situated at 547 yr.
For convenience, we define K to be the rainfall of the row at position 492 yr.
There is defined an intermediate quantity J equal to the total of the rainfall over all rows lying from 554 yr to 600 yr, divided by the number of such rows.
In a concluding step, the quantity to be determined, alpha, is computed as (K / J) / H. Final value 0.28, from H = 4.184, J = 3.4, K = 3.937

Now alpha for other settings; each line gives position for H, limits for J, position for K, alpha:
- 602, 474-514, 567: 0.13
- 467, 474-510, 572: 0.15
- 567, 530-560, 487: 0.49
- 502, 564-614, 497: 0.28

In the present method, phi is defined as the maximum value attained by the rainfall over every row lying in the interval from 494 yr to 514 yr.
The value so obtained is 4.443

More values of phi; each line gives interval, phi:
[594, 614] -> 4.857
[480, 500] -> 4.443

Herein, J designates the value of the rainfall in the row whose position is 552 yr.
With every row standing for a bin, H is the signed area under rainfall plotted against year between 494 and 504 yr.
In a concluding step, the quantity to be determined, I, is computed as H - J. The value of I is 39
